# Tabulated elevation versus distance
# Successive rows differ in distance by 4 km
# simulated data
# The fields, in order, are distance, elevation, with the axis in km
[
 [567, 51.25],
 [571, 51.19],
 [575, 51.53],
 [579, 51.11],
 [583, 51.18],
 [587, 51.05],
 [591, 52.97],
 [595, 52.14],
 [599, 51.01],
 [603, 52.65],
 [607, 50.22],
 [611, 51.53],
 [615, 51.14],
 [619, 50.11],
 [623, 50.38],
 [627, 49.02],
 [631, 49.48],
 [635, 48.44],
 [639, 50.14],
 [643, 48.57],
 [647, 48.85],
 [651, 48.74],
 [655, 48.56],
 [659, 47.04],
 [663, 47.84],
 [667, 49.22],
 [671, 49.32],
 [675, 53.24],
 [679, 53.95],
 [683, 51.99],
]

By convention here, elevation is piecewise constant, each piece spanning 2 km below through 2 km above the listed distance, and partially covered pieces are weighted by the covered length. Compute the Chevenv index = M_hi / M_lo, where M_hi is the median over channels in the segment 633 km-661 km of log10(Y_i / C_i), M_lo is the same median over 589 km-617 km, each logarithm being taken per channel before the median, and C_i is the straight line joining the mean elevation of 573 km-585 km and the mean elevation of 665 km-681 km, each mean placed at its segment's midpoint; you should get -14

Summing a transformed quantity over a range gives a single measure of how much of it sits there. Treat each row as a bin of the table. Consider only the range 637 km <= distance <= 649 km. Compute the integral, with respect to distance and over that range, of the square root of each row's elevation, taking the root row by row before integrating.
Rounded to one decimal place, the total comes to 84.2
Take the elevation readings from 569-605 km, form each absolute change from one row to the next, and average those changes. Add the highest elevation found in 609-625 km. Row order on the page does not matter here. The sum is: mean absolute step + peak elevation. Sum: 52.3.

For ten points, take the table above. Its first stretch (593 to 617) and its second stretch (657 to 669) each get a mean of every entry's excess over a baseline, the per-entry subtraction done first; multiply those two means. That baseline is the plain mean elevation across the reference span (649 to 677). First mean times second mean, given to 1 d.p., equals -2.6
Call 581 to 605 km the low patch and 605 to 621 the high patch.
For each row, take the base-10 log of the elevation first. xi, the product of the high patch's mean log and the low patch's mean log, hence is 2.92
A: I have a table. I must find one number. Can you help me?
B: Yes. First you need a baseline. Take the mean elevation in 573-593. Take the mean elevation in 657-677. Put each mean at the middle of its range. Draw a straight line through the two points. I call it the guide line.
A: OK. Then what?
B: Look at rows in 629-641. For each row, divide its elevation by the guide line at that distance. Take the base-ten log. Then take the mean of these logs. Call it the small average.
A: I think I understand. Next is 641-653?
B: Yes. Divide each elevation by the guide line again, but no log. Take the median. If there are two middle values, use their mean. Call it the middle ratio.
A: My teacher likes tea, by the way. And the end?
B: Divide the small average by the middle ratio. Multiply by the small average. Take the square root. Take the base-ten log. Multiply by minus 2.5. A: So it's 5.33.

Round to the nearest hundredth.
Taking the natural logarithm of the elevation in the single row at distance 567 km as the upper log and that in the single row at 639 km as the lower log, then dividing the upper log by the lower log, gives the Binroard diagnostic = 1.01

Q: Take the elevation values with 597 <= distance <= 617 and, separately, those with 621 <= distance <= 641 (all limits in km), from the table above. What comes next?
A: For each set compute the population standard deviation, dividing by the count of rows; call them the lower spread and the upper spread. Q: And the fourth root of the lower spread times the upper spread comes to 0.87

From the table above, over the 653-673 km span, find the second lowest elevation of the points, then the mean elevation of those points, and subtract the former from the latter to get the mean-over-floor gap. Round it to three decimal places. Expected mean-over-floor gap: 0.556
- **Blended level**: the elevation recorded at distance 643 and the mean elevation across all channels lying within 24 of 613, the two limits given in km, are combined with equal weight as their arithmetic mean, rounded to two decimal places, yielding 49.66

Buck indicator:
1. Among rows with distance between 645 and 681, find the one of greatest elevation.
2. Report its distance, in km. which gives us 679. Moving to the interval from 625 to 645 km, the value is 639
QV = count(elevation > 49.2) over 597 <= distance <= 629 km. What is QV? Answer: 7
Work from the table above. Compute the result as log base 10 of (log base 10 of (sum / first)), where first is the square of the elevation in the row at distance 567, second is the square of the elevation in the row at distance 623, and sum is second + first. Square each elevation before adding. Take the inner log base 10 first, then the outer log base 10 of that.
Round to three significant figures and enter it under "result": -0.532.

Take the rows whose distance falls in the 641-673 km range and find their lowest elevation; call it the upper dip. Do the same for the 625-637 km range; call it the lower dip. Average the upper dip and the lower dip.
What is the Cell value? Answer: 47.7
